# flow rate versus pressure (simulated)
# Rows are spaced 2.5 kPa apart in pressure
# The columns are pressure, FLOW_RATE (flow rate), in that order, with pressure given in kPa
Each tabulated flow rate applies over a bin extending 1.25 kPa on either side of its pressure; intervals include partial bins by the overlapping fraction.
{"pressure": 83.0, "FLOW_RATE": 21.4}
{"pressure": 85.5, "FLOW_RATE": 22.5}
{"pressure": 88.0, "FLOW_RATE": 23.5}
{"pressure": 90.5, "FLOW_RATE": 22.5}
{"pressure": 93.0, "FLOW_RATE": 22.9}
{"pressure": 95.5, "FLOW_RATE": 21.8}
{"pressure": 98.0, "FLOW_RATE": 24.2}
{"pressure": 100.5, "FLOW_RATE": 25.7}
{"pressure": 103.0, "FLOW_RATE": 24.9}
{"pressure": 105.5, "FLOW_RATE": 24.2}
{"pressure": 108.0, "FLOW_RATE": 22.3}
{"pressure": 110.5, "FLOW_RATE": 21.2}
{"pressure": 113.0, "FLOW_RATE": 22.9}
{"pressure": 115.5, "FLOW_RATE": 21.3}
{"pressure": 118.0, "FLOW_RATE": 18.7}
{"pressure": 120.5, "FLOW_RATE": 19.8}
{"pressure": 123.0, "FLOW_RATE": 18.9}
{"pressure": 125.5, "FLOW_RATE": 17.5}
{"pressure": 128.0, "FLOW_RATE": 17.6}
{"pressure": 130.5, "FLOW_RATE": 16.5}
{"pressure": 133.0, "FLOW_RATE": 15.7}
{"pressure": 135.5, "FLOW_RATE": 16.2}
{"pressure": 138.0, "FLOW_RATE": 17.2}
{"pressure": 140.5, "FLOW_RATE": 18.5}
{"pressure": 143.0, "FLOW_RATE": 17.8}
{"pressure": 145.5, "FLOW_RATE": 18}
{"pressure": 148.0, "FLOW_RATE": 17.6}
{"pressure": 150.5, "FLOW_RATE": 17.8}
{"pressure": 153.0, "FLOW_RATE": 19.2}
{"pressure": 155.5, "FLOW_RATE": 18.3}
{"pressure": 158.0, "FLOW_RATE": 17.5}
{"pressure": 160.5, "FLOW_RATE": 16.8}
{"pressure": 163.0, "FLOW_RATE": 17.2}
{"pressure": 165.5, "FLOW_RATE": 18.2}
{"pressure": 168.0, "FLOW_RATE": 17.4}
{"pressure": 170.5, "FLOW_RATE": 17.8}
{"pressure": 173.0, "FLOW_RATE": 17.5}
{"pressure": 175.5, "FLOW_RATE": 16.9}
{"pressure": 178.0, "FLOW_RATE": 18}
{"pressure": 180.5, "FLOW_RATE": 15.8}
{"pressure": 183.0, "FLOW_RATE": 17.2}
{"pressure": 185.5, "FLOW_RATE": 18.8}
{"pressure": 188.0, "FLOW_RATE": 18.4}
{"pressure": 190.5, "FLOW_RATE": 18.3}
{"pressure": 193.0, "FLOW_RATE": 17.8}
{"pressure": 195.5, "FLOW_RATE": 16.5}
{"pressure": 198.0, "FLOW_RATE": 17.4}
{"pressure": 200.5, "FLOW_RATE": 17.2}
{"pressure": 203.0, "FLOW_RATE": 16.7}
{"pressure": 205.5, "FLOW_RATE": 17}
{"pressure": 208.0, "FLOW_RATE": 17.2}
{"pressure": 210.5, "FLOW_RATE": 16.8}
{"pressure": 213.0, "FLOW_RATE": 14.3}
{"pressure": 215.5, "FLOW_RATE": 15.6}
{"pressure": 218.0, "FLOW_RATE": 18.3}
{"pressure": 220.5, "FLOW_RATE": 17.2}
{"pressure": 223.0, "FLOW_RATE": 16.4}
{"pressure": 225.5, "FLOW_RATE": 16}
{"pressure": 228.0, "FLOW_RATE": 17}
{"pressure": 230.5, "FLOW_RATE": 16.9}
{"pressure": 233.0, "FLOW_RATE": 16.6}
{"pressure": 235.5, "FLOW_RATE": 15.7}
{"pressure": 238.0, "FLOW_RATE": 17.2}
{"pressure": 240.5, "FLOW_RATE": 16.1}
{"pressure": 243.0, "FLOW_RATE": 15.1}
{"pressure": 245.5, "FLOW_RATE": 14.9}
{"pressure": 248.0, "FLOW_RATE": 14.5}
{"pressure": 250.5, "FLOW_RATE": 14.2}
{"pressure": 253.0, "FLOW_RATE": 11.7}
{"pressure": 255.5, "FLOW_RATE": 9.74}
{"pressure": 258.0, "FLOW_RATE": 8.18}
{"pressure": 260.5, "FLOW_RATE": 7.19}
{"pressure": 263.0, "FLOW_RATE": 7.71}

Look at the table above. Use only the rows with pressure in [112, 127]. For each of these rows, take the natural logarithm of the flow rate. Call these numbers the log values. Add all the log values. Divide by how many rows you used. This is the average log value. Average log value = 2.98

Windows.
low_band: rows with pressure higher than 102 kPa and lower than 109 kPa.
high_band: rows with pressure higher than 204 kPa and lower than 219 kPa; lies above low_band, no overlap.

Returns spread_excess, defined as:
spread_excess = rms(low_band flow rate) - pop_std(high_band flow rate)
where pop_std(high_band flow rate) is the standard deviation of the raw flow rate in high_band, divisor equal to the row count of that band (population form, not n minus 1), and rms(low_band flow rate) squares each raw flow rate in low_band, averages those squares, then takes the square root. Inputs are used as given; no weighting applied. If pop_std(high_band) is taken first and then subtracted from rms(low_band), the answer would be 23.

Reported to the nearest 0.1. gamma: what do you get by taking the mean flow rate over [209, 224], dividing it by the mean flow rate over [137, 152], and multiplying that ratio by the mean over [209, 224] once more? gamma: 15.2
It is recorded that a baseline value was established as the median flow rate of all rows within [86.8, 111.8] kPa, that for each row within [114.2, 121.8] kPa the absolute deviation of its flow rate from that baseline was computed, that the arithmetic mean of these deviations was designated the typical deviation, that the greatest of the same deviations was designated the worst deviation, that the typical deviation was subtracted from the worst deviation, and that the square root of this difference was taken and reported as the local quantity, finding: 1.1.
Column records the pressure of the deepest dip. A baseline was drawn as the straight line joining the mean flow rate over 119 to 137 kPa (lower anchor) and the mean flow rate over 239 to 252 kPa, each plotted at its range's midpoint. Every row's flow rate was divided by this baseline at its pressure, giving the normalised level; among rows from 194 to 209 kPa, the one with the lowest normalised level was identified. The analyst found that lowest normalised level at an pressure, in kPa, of 195.5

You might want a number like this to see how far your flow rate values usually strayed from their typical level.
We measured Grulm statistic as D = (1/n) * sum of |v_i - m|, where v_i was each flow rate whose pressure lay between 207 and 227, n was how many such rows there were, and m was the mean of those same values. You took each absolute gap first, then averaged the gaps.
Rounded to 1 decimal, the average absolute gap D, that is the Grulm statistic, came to 0.9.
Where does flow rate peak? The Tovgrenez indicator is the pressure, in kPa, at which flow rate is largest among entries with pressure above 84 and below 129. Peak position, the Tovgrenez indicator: 100.5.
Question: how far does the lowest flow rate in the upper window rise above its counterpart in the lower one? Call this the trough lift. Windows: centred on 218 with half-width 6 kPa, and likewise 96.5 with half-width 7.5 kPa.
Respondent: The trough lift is -7.5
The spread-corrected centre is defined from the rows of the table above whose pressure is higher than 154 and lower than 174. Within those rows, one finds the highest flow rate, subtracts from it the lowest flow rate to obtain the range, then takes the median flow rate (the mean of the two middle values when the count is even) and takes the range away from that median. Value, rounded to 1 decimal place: 16.0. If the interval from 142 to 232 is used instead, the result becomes 12.4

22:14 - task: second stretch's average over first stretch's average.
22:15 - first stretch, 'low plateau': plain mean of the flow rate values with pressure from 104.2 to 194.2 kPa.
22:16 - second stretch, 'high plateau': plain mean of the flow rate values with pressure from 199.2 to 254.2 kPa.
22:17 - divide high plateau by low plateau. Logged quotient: 0.873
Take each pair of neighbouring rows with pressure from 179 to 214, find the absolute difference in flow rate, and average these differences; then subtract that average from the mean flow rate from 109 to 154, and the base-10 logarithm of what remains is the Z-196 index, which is 1.25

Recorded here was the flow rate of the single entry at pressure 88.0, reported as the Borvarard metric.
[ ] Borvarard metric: 23.5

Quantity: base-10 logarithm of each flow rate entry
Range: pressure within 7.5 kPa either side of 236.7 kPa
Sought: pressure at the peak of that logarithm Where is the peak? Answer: 238.0 kPa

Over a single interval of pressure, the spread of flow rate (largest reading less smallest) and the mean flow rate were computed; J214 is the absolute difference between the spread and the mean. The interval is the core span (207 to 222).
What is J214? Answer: 12.6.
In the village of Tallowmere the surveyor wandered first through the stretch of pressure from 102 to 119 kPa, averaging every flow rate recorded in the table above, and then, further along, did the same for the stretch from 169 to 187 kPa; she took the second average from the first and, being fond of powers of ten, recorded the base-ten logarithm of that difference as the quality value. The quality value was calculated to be 0.7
